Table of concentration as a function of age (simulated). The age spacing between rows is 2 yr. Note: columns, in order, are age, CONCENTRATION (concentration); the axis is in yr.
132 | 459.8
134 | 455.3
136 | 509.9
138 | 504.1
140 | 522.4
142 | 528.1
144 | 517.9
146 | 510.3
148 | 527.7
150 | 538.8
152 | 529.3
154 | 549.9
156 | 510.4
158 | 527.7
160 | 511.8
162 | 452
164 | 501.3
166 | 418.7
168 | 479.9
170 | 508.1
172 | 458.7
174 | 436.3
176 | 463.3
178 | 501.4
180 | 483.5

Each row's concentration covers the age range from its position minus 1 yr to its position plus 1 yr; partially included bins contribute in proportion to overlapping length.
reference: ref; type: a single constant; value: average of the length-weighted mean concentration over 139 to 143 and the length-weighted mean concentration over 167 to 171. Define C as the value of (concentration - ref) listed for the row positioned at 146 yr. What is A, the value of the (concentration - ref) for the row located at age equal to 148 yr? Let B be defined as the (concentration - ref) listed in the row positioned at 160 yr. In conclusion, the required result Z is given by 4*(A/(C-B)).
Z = -48.2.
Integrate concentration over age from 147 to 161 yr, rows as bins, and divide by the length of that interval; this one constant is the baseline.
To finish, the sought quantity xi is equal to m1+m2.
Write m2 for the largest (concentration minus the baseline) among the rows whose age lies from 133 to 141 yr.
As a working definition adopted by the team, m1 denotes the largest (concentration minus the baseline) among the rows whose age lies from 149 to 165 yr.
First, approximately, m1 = 22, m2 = -6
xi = 16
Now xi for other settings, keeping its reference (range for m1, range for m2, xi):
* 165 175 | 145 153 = -9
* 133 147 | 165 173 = -20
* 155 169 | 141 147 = 0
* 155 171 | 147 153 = 11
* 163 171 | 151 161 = 2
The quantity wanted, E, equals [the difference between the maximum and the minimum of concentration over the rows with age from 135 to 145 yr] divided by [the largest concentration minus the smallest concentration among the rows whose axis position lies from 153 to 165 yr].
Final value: 0.2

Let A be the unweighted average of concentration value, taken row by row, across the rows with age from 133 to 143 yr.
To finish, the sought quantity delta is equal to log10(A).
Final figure 2.70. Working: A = 504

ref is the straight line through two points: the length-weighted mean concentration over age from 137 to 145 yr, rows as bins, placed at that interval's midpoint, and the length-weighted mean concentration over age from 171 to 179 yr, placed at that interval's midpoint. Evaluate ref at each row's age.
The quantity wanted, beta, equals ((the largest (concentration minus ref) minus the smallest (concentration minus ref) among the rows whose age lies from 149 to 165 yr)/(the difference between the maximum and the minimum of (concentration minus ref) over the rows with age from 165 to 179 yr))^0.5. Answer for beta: 0.92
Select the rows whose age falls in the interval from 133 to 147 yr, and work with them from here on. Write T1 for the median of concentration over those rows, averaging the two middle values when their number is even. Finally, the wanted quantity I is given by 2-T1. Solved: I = -508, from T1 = 510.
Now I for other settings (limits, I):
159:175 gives -467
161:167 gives -450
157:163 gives -510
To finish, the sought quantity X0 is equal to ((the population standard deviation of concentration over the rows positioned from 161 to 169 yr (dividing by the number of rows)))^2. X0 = 959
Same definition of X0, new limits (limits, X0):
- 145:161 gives 180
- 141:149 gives 55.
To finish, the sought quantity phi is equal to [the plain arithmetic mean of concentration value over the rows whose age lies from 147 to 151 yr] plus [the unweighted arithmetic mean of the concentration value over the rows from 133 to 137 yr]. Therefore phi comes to 1016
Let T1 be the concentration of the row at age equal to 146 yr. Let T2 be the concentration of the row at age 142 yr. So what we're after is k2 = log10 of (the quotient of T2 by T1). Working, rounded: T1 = 510.3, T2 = 528.1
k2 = 0.015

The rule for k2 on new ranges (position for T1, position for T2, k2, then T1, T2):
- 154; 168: -0.059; 549.9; 479.9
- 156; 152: 0.016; 510.4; 529.3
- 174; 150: 0.092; 436.3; 538.8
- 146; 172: -0.046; 510.3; 458.7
